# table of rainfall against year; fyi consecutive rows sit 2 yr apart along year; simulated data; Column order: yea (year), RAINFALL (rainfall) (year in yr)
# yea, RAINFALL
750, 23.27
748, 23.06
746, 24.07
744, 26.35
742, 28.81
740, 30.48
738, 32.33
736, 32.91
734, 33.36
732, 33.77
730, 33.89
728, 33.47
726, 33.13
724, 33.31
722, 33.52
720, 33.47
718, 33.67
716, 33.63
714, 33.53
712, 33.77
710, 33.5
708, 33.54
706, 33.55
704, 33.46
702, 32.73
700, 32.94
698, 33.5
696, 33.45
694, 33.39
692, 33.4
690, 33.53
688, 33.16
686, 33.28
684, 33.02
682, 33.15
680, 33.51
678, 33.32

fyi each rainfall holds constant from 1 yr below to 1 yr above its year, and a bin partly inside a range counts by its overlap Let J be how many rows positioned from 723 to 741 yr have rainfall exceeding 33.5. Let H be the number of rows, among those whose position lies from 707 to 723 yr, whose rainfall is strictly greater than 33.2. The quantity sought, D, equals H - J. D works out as 6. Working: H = 8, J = 2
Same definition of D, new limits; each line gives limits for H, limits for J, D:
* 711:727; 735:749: 7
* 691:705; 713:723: 1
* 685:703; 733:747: 6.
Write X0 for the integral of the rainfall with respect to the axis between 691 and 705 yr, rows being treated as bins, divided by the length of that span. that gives 33.3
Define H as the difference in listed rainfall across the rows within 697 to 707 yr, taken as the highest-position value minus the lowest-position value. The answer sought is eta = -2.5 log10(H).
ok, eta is 3.3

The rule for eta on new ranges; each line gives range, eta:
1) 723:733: 0.8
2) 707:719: 2.2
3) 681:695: 1.5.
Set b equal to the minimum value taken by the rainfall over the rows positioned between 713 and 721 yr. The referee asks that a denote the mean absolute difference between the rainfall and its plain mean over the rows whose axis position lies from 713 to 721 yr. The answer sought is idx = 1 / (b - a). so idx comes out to 0.0299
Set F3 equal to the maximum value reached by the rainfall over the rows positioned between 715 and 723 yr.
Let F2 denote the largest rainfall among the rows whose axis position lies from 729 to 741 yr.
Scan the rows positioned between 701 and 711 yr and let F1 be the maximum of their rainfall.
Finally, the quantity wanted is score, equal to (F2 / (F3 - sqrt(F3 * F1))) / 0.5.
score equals 1129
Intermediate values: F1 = 33.55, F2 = 33.89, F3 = 33.67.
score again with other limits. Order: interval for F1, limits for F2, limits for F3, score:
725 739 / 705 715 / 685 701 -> -376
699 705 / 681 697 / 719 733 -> 311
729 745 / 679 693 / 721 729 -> -363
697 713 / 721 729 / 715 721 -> -1342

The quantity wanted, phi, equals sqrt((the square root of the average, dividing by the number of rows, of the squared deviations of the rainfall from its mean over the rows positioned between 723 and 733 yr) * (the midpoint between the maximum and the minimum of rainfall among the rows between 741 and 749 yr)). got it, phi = 2.7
